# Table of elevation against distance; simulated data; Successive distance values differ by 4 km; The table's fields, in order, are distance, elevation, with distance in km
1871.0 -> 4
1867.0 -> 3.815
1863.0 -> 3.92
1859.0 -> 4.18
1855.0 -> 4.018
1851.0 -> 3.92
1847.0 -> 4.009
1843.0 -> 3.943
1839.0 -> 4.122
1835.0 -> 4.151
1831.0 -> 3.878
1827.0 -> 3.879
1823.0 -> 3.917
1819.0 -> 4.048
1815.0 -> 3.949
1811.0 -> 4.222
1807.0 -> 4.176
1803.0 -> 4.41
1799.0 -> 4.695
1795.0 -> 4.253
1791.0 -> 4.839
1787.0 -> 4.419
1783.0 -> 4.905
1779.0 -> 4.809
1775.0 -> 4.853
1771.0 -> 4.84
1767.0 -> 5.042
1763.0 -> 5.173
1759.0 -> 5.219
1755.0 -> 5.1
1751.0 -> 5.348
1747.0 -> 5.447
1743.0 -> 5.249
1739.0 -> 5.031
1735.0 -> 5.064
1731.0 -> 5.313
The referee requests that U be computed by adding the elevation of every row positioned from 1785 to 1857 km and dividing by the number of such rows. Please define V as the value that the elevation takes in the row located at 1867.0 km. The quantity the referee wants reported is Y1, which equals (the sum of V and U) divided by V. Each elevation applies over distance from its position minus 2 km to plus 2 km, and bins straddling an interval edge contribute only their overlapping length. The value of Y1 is 2.09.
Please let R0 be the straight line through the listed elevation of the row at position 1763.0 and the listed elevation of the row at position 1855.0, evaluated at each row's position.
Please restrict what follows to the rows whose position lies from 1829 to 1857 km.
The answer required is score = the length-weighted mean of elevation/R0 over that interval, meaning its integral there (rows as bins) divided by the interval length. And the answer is 0.96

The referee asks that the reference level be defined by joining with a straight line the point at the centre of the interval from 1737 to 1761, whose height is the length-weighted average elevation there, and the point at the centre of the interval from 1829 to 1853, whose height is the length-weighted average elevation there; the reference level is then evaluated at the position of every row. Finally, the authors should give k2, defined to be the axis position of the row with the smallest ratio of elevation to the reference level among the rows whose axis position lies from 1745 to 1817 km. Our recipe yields 1815.0 km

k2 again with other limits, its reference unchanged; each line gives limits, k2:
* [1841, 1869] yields 1843.0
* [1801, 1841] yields 1815.0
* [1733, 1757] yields 1735.0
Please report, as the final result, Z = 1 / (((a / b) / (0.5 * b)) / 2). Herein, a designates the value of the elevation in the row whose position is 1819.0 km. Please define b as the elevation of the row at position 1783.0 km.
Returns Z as 5.9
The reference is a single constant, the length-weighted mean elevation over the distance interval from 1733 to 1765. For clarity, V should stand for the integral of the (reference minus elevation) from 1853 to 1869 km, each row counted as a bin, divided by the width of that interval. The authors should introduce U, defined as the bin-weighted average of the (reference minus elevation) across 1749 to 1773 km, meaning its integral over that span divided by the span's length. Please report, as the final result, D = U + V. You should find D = 1.3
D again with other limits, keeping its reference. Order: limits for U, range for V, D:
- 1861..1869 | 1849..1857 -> 2.6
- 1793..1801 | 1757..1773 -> 0.9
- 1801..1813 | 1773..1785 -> 1.3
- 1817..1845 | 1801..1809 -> 2.1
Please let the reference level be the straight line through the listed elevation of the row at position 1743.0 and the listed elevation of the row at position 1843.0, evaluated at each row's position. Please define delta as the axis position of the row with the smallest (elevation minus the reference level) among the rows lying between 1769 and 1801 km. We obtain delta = 1795.0 km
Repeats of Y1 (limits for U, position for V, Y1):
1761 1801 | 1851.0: 2.22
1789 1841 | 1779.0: 1.87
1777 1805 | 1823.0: 2.18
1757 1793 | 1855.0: 2.22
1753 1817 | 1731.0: 1.88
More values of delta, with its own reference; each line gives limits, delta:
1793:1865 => 1815.0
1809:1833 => 1815.0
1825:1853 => 1827.0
